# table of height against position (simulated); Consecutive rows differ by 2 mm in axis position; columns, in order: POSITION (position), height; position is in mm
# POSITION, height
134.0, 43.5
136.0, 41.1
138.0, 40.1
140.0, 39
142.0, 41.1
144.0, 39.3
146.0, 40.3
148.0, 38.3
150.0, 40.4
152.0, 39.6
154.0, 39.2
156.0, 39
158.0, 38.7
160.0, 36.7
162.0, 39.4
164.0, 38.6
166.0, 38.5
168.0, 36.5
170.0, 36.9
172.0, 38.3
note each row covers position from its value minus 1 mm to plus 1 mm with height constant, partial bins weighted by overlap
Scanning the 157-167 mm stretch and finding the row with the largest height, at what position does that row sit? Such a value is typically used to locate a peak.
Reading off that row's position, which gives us 162.0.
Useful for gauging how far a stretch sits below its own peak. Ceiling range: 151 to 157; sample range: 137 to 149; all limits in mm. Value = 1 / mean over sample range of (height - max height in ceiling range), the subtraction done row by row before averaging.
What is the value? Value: 12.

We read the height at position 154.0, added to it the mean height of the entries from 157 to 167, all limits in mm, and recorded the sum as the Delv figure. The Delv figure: 77.6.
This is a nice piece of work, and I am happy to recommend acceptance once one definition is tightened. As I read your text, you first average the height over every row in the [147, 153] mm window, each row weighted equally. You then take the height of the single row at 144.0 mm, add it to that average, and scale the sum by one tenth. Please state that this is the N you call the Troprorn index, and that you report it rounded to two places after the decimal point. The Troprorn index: 7.87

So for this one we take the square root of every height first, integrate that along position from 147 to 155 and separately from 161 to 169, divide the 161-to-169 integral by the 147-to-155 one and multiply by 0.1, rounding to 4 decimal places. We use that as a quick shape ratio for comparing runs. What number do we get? 0.0986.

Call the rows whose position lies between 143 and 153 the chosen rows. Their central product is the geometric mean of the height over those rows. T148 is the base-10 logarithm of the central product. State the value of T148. 1.60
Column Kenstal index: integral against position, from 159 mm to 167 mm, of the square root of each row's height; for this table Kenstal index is 49.5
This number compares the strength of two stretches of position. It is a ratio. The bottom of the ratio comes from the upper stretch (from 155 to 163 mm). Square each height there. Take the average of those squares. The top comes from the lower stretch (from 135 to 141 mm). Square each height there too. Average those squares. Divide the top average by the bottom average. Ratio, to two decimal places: 1.09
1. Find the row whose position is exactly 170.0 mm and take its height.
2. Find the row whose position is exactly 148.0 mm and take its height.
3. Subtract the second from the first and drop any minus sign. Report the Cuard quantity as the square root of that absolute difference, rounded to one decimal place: 1.2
